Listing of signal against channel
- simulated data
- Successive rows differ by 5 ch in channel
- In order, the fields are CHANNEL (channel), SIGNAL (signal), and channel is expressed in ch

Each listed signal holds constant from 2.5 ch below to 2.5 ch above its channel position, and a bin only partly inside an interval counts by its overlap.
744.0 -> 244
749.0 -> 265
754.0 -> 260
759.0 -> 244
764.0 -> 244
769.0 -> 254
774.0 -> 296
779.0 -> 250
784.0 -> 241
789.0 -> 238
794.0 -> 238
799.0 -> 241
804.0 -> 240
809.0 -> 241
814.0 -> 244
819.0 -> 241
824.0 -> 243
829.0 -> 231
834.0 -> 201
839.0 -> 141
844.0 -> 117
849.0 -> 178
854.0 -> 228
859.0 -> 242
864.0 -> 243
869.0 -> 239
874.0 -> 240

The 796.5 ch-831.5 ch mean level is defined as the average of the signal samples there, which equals 240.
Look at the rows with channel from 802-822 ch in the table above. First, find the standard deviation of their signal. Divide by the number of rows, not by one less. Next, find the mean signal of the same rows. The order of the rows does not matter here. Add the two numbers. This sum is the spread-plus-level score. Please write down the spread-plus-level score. 243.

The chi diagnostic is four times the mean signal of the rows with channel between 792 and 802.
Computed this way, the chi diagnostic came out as 958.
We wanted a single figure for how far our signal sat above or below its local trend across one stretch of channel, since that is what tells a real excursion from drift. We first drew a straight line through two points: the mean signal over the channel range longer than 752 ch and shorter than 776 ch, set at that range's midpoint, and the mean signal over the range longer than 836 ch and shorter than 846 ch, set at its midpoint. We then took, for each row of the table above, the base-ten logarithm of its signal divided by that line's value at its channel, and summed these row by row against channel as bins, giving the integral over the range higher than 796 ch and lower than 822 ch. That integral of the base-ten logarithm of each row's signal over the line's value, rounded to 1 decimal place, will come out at 3.0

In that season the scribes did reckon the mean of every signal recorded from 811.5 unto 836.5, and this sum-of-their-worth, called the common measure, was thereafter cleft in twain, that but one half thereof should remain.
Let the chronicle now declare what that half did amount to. 116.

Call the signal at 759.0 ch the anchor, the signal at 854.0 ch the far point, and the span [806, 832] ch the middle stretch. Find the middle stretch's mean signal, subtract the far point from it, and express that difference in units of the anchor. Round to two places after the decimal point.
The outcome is 0.05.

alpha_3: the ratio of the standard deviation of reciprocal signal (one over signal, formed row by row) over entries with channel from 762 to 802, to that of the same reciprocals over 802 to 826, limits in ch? 10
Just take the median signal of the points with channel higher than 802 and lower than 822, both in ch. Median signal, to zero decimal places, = 241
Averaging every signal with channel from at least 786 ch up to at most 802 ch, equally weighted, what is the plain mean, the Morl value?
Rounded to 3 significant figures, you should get 239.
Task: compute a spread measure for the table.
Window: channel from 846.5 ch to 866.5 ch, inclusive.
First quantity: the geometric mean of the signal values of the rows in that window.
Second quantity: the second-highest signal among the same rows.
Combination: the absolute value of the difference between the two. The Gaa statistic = 21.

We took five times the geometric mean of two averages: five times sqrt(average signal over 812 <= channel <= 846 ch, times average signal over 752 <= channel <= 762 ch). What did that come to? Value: 1130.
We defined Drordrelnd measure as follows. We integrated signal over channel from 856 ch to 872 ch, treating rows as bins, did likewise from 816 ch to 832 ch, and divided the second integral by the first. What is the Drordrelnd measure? 1.0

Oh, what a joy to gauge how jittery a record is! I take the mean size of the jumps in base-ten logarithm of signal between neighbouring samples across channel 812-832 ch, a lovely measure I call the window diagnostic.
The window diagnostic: 0.010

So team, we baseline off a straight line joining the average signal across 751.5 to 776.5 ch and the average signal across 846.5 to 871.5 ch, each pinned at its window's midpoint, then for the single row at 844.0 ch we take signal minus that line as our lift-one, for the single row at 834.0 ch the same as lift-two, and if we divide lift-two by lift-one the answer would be 0.30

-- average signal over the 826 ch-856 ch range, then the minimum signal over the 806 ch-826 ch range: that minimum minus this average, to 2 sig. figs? 58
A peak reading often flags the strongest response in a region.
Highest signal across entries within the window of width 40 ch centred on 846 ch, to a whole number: 243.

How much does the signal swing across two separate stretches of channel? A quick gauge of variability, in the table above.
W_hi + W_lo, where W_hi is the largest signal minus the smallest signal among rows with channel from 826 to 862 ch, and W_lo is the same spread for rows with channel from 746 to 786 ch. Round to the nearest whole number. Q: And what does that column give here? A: 180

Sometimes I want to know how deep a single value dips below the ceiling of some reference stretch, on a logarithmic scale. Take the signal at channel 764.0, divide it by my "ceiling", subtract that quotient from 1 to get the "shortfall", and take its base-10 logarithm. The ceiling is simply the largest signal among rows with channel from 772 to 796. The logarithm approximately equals -0.76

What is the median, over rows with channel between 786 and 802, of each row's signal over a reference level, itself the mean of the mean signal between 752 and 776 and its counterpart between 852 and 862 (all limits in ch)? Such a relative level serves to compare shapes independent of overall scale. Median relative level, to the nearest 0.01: 0.96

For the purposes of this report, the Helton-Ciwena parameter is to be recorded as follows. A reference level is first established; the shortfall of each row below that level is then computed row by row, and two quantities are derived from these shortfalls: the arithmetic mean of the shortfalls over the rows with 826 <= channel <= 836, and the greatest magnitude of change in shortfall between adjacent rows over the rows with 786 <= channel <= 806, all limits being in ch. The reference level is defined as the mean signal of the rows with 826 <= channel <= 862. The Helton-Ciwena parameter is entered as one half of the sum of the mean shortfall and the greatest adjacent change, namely -11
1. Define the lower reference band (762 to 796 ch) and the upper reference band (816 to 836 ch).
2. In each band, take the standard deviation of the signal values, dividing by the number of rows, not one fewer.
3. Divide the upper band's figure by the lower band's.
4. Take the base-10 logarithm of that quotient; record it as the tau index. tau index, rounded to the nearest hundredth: -0.05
